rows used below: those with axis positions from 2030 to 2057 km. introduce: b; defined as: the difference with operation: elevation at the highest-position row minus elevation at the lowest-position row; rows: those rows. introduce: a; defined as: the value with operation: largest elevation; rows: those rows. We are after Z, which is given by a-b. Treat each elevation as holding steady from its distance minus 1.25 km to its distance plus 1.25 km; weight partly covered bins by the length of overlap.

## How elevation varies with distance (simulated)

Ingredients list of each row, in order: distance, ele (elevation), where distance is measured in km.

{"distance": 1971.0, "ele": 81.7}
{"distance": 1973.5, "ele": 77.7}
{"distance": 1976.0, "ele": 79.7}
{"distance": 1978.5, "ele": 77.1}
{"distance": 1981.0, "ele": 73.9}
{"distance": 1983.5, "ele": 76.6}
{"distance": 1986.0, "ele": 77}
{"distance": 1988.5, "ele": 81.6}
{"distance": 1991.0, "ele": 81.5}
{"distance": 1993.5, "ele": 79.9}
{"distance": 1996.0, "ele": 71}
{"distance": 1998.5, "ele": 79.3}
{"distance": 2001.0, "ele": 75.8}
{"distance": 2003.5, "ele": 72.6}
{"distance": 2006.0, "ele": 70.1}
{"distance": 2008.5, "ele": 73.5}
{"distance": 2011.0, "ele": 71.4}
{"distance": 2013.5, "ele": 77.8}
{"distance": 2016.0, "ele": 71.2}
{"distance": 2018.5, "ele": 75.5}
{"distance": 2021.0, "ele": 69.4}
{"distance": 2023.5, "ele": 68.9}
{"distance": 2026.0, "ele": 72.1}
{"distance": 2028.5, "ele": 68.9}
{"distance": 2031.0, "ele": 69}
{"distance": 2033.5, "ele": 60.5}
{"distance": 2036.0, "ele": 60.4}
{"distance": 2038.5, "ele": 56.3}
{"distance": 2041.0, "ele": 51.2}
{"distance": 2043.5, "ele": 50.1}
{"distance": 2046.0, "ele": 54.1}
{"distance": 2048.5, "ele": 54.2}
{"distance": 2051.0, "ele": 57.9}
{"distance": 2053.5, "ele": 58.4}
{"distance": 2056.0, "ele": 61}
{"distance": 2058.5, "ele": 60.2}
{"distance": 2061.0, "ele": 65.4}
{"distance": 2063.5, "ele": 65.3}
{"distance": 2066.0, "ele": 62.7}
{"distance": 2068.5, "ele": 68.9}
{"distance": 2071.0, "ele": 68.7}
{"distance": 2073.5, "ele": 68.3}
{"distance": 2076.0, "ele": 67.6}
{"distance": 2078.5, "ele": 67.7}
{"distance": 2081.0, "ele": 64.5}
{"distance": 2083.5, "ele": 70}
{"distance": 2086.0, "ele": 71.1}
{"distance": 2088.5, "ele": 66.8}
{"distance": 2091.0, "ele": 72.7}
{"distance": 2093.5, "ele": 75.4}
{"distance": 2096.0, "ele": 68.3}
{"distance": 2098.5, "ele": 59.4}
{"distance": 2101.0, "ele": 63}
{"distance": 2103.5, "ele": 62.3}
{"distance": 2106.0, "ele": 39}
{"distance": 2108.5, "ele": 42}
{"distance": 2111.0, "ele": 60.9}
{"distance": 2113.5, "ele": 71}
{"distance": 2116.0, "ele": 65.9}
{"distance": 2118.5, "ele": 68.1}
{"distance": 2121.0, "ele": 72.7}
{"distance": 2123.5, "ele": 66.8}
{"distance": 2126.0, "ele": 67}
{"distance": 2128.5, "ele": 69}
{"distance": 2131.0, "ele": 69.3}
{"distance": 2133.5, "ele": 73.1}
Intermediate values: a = 69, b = -8.0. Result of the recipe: 77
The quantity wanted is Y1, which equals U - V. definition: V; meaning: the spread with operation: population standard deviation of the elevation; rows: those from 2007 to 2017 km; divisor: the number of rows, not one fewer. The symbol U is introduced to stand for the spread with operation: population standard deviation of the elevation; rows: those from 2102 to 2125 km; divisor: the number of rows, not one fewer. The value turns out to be 9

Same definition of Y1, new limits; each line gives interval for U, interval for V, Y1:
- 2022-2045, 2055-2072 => 5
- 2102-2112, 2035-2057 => 7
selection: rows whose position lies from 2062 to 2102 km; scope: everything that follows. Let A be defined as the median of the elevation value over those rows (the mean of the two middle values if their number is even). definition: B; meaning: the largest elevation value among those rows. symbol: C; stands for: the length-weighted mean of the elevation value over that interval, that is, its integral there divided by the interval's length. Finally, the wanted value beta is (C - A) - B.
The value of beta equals -76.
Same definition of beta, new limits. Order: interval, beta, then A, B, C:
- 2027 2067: -70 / 60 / 69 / 60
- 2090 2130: -78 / 67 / 75.4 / 64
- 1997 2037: -80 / 71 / 79.3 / 71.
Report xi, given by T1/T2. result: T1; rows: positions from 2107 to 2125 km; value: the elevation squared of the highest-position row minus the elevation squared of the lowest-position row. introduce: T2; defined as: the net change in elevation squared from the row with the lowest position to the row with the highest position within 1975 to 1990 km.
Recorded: 9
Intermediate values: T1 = 2698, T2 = 306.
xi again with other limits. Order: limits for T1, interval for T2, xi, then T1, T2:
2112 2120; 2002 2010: -3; -403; 131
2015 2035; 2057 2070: -1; -1409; 1123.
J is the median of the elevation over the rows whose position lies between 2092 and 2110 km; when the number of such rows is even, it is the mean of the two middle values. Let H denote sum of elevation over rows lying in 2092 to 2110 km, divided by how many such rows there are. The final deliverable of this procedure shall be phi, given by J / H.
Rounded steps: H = 58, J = 62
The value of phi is 1.07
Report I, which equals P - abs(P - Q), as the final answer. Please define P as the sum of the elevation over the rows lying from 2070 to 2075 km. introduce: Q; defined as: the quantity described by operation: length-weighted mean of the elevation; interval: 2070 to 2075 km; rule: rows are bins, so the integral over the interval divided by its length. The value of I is 68.4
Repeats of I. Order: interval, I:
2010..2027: 72.3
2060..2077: 66.7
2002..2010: 72.2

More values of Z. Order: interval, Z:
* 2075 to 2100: 84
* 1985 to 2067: 96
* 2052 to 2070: 58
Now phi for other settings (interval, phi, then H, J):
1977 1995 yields 0.99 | 78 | 77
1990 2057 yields 1.03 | 67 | 69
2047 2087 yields 1.01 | 64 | 65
